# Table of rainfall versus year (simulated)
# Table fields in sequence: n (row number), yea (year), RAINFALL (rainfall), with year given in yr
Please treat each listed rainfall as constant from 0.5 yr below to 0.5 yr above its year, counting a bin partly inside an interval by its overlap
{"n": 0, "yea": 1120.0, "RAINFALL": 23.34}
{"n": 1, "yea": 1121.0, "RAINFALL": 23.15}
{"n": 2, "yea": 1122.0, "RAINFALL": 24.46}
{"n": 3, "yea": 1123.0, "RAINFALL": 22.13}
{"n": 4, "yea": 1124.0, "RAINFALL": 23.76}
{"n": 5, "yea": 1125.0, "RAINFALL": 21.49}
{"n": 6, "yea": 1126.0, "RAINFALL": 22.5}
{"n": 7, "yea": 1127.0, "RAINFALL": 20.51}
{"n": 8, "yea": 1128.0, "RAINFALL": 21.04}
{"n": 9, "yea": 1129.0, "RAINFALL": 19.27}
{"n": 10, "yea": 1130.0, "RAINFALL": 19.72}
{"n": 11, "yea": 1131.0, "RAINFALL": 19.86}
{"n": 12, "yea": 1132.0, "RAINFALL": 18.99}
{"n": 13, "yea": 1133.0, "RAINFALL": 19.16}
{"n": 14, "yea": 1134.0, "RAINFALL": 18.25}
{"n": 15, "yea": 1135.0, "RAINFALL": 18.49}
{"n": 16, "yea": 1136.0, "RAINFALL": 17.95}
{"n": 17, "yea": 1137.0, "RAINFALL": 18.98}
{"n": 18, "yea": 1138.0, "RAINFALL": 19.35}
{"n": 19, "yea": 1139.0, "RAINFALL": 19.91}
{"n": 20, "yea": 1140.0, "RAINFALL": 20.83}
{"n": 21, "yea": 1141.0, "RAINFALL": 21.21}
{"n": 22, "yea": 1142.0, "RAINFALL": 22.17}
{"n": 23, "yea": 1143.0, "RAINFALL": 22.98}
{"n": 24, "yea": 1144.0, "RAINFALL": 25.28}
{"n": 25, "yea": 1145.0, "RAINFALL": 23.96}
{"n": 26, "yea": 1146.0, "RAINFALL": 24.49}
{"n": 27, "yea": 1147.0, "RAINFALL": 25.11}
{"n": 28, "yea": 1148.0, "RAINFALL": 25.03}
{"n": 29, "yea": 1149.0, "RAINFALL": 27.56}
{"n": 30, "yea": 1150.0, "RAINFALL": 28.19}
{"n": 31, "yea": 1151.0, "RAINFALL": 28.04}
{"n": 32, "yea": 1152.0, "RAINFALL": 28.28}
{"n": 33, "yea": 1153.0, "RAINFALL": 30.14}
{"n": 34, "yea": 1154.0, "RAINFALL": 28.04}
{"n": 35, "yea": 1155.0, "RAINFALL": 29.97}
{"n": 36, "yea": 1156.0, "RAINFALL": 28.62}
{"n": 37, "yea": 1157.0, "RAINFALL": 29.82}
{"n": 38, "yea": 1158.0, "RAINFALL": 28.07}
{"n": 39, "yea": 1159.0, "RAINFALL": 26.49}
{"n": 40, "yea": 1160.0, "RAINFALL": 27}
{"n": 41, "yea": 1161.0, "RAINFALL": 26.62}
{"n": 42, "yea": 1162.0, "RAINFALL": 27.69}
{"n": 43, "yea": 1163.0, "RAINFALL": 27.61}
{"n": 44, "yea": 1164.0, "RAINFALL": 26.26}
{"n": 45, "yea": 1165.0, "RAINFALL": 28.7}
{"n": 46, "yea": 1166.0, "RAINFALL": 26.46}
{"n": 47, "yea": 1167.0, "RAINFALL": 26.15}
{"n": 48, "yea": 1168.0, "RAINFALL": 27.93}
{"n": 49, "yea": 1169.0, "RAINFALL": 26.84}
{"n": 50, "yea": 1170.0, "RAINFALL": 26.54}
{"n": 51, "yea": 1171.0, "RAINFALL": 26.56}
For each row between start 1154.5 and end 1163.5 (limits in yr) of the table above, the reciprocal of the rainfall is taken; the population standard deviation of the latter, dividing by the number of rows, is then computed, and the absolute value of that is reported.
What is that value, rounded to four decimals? 0.0015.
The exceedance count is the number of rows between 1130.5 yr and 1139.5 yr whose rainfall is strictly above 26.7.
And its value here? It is 0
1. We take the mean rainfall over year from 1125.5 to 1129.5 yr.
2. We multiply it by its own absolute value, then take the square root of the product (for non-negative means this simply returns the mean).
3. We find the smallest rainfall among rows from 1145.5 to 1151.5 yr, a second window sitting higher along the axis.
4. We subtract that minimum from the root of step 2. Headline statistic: -4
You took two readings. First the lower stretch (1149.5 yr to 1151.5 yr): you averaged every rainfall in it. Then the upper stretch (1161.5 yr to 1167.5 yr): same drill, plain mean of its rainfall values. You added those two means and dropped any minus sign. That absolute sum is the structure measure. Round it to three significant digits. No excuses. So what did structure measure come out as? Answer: 55.3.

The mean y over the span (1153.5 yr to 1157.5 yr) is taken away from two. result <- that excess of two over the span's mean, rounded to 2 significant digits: -27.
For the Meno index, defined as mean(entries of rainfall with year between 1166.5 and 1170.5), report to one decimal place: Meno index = 26.9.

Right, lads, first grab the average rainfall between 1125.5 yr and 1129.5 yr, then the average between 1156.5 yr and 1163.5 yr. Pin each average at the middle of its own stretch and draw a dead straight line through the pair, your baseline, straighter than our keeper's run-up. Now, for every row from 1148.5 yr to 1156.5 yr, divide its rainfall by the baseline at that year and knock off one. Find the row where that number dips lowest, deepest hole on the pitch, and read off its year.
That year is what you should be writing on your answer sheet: 1154.0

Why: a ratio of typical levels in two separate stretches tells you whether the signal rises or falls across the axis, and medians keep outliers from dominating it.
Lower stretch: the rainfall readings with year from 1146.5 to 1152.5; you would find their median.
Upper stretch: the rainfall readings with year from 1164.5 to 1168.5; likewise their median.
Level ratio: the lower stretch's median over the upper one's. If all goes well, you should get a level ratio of 1.02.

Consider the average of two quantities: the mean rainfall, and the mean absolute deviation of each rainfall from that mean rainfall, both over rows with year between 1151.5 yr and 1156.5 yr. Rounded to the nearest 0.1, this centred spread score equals 14.9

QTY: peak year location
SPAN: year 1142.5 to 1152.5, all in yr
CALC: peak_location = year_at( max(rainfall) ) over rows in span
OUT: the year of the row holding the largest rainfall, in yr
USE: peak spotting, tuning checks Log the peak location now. 1152.0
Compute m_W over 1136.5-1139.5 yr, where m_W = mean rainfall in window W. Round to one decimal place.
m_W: 19.4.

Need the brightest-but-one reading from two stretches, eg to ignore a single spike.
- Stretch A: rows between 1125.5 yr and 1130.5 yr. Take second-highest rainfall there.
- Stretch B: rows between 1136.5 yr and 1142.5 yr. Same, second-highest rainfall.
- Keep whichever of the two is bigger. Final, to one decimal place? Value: 21.2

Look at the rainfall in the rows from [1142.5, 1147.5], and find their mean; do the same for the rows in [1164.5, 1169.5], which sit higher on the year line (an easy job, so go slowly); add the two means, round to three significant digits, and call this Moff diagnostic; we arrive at 51.6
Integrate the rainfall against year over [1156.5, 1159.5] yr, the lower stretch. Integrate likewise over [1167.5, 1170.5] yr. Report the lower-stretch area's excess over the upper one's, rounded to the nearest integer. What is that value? 3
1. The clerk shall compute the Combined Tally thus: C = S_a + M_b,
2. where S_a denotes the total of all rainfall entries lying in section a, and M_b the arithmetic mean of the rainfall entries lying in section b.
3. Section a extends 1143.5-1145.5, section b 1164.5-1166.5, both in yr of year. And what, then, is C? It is 76.8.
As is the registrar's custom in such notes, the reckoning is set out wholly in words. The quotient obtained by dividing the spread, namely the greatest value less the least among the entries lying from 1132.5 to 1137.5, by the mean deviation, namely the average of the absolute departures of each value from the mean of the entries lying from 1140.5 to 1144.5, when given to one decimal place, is 1.0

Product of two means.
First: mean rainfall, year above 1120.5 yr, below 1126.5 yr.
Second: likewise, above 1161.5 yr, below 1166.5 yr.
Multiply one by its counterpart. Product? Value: 627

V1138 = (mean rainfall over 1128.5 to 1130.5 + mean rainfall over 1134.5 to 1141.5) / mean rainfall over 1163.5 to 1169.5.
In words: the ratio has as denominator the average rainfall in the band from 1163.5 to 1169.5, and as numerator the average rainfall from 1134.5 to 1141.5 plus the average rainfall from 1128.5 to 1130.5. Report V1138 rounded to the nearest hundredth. 1.44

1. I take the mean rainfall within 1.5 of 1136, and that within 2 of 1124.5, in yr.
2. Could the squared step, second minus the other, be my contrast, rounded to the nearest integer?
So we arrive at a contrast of 16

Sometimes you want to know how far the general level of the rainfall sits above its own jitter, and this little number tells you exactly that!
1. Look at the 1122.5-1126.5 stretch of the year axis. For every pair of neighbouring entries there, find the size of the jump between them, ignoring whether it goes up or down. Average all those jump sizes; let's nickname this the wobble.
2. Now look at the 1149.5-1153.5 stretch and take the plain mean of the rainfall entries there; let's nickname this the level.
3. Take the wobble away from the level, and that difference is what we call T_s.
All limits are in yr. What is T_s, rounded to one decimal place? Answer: 27.0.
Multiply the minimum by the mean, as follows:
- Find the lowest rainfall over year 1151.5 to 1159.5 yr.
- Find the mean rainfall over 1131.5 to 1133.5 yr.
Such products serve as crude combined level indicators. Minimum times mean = 505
